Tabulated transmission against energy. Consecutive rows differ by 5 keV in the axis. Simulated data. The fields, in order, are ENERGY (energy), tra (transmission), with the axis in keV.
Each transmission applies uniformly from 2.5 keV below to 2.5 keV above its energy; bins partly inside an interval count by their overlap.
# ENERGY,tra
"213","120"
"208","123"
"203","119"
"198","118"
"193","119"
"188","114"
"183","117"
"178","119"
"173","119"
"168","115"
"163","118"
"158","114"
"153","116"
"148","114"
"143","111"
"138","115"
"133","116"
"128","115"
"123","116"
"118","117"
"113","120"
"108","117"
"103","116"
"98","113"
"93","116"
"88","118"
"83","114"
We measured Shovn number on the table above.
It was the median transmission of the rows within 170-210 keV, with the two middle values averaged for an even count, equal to 119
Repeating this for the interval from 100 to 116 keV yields 117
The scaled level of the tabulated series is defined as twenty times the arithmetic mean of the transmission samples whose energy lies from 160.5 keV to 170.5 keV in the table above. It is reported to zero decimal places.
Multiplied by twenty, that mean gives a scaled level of 2330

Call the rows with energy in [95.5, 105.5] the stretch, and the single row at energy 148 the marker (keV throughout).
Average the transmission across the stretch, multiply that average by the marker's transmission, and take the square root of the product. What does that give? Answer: 114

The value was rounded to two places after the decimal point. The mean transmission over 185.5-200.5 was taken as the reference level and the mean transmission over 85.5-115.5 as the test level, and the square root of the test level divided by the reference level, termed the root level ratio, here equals 1.00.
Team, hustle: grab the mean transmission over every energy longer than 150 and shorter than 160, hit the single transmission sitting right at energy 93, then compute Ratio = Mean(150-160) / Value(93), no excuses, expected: 0.99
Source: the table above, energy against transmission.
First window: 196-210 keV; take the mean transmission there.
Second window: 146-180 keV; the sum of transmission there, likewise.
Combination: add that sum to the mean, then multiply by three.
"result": 2805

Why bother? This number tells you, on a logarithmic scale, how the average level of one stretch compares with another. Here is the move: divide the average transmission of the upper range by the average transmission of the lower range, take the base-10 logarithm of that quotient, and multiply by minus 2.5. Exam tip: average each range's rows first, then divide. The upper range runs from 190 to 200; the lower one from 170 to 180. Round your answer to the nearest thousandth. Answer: 0.005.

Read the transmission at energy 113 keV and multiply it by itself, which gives 14400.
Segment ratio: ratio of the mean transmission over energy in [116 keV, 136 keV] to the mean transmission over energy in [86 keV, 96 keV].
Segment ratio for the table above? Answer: 0.99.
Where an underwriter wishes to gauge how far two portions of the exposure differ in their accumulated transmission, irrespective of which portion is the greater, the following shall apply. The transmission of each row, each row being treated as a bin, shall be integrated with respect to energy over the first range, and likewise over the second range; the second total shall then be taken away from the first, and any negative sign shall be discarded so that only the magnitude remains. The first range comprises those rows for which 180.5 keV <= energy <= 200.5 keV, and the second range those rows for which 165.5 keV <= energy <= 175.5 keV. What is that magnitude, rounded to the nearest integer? 1170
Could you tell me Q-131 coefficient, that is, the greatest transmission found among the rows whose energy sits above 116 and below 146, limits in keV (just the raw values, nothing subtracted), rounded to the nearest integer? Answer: 117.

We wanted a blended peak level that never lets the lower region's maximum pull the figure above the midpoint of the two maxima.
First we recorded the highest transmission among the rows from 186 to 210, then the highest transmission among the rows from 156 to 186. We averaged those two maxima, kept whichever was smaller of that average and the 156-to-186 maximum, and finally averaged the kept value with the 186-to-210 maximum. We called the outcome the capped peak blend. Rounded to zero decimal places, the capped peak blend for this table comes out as 121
